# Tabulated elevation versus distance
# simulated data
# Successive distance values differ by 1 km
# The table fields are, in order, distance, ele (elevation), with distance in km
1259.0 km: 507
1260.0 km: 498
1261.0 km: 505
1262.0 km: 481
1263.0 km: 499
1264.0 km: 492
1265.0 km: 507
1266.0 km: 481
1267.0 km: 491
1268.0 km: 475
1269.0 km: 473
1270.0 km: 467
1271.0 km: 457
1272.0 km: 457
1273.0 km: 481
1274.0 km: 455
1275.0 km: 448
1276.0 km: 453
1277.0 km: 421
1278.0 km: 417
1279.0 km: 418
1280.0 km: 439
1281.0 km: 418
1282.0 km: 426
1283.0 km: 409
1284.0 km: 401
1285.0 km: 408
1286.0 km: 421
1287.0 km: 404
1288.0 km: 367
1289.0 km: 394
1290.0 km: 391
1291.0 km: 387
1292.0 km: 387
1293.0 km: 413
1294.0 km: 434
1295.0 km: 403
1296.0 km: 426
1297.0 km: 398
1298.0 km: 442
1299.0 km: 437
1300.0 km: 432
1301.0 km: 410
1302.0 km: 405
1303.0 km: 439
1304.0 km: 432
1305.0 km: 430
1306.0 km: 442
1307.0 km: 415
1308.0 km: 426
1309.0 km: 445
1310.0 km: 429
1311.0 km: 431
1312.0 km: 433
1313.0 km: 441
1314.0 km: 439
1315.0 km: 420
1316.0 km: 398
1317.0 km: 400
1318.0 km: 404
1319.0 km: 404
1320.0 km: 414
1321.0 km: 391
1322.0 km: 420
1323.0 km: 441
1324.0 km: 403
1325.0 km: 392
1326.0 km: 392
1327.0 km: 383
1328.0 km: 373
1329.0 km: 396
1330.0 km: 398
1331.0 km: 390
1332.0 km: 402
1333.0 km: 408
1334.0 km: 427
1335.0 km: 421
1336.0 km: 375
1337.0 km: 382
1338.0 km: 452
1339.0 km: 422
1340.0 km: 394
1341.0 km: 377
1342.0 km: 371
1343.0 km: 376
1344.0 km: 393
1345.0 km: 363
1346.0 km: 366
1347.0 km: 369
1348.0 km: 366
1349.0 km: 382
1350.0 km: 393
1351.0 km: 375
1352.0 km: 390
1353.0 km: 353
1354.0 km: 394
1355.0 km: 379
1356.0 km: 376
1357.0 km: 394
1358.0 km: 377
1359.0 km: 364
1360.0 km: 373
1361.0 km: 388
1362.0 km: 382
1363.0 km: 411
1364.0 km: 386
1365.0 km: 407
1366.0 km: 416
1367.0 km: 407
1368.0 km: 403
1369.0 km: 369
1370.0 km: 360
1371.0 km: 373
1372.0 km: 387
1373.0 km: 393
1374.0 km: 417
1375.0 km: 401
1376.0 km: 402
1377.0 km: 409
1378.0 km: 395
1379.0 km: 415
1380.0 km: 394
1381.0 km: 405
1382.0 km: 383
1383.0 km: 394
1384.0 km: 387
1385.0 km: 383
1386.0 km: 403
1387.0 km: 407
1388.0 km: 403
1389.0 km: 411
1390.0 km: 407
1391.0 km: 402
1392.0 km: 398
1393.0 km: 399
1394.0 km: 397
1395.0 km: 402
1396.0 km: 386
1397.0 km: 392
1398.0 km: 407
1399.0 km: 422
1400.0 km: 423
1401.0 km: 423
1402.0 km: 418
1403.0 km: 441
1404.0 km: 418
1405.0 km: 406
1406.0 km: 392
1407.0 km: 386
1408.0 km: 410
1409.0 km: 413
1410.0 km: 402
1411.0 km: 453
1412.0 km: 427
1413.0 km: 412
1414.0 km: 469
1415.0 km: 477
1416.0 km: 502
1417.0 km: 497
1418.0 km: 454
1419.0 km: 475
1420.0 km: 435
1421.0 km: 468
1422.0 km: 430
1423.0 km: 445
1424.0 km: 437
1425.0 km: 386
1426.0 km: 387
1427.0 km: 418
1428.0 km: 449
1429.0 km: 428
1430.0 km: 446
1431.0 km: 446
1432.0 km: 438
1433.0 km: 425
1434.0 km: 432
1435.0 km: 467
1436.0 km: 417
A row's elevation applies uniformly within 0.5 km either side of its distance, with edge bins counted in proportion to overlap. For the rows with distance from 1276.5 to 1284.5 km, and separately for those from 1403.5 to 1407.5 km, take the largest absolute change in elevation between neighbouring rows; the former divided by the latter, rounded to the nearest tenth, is 1.5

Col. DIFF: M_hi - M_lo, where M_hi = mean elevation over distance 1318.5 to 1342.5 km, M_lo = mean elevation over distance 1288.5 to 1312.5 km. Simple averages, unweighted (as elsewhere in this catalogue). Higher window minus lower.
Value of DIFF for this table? -19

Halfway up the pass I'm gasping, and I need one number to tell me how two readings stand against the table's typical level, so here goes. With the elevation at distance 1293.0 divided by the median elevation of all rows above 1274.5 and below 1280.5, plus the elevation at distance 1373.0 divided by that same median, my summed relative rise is 1.87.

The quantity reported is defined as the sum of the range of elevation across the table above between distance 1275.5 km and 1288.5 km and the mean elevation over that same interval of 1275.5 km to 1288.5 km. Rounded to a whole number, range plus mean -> 502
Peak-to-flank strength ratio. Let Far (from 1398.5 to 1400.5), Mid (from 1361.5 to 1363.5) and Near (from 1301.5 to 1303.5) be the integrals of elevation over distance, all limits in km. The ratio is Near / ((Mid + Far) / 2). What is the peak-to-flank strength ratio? 1.03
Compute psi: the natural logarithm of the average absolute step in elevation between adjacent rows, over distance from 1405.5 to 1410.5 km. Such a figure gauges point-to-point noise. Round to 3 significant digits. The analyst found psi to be 2.40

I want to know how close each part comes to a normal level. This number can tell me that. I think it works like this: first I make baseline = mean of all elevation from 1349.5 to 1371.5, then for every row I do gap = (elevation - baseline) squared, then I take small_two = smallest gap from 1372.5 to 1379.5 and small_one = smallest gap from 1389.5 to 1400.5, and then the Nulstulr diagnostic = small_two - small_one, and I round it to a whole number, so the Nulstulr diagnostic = 63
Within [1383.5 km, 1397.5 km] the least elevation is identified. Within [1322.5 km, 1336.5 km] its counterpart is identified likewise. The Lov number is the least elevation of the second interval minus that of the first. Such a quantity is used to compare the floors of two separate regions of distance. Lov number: -10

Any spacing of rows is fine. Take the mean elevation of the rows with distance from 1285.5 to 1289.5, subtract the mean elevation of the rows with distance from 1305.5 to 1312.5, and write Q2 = -35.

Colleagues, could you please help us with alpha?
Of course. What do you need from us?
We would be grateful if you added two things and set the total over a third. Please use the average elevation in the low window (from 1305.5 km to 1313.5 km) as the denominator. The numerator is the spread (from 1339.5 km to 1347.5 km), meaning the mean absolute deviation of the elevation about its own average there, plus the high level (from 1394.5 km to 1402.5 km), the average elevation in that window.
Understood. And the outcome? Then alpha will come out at 0.97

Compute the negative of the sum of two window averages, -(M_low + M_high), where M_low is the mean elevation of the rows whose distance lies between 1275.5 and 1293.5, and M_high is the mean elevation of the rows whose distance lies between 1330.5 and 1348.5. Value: -802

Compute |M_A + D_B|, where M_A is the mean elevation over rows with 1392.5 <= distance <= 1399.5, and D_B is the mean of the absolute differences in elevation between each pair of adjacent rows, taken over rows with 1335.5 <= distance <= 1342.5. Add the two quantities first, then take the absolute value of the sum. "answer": 427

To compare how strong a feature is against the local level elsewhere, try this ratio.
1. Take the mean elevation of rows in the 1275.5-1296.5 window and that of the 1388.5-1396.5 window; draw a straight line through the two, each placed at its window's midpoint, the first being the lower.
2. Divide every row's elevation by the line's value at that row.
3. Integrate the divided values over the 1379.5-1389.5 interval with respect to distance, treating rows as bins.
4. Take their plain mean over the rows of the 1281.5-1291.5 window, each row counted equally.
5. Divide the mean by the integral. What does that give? 0.098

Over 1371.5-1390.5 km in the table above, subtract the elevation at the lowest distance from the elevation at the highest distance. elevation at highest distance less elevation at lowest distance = 20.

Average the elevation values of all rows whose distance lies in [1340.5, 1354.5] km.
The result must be 376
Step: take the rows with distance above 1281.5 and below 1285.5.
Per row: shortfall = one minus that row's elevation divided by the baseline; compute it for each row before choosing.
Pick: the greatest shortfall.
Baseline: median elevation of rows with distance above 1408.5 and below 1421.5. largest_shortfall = 0.12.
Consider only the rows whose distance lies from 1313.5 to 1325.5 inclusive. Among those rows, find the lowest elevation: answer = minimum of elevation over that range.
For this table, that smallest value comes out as 391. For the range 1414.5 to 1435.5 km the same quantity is 386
